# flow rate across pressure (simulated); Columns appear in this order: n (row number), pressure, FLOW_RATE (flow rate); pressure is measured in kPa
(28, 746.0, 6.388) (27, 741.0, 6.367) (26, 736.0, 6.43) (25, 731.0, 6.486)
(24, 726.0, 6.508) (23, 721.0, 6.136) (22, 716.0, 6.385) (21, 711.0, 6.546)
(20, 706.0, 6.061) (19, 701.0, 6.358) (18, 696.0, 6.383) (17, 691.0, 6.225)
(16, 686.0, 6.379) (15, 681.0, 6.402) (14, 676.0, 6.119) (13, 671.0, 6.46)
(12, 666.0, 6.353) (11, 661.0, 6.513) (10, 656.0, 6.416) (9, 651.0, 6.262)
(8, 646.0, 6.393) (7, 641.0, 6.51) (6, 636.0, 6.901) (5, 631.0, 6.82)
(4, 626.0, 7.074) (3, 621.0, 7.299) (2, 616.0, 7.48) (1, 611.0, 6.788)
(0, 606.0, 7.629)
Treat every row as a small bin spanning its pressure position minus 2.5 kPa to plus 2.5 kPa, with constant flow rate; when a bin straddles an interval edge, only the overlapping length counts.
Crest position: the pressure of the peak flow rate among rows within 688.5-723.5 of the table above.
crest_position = 711.0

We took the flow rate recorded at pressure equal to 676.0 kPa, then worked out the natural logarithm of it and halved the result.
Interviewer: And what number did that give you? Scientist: 0.91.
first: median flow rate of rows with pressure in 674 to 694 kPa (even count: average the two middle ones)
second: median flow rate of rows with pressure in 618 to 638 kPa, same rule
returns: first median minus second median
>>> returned -0.69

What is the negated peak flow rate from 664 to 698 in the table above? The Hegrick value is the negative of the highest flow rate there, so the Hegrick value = -6.46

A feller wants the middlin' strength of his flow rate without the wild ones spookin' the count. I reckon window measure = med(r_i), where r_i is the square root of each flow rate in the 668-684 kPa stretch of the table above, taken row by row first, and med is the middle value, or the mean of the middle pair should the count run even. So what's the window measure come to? 2.53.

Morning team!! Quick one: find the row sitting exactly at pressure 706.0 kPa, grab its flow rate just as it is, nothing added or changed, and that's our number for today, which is 6.061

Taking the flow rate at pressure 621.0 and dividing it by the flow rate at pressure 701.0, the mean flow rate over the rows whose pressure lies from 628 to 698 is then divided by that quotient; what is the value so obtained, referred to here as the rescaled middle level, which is 5.61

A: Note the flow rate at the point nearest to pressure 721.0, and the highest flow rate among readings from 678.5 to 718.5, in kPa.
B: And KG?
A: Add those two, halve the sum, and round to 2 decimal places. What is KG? 6.34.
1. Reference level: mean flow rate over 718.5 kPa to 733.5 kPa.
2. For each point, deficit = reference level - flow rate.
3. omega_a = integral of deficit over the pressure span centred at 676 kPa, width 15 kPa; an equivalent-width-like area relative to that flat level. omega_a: 0.7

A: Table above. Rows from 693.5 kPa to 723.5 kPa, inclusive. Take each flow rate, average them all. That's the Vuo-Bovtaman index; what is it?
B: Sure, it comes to 6.31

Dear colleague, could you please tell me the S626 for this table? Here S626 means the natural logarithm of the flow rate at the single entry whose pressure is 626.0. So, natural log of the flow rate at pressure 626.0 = 1.96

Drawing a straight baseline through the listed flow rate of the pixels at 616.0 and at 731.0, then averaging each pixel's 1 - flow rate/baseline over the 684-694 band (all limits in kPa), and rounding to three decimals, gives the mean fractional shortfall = 0.080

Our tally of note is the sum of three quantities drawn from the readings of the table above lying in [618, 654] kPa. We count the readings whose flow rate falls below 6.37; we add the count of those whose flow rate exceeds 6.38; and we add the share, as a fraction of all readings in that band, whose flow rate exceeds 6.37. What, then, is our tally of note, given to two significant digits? 7.9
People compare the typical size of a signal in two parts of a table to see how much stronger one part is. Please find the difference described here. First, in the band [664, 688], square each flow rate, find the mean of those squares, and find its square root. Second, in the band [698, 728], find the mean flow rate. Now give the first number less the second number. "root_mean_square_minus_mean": 0.0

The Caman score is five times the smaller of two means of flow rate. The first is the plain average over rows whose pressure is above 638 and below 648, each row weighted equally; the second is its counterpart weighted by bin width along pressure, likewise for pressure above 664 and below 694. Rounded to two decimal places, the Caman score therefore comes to 31.62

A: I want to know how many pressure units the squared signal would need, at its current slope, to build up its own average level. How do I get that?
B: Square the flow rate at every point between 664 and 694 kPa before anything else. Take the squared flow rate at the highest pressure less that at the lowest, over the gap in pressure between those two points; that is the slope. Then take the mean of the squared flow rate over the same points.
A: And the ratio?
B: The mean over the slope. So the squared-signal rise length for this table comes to -621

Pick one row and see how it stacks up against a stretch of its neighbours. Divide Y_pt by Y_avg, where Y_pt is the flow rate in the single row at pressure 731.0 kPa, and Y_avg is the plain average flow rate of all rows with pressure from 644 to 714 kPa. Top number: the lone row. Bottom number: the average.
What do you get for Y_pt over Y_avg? 1.02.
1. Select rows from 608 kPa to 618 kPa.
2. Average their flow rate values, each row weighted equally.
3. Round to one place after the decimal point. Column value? 7.1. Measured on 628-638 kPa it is 6.9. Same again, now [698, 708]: 6.2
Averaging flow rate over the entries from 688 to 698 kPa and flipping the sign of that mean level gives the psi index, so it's -6.30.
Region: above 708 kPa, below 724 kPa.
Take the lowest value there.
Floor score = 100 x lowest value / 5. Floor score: 123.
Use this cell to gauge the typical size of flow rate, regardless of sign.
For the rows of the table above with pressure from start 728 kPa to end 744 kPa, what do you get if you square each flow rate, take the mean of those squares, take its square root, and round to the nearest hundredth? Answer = 6.43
